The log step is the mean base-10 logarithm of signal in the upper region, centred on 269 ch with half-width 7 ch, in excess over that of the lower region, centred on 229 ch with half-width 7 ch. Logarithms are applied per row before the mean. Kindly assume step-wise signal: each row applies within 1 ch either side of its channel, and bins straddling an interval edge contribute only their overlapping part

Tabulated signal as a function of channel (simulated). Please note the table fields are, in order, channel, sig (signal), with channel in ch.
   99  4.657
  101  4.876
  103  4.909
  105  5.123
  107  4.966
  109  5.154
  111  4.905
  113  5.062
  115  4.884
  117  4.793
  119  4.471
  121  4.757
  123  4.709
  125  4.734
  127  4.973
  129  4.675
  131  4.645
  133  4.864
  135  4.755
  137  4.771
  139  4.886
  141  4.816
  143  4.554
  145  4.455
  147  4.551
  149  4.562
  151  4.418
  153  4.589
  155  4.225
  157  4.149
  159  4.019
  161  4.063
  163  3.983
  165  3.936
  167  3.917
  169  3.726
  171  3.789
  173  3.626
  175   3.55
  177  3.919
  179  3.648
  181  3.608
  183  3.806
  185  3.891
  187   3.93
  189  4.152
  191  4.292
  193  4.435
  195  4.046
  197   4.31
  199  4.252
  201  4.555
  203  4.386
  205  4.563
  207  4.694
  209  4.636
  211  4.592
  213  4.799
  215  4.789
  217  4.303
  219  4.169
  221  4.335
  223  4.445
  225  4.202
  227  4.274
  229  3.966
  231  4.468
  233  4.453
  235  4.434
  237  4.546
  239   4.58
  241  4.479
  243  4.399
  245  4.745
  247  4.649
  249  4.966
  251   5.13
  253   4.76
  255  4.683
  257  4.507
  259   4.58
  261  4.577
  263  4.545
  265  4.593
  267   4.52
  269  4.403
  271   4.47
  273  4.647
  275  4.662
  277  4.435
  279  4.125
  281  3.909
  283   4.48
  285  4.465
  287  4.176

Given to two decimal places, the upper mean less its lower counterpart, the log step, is 0.02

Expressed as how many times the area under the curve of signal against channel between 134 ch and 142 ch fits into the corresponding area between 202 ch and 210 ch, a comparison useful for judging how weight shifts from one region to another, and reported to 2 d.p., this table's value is 0.95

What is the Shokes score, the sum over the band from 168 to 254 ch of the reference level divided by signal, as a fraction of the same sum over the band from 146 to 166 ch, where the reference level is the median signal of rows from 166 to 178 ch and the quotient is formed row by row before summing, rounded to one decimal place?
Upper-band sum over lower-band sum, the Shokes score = 4.3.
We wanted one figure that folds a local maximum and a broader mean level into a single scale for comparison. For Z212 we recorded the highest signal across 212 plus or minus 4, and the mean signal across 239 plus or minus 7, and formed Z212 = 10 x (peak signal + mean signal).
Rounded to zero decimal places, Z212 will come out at 93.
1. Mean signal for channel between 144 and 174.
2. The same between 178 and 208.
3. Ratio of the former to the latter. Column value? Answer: 0.99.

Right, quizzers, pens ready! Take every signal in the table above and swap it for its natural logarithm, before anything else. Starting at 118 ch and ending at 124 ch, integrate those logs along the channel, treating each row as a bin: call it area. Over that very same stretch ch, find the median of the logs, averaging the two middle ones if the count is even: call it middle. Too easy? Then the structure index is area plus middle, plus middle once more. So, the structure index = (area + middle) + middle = 12.3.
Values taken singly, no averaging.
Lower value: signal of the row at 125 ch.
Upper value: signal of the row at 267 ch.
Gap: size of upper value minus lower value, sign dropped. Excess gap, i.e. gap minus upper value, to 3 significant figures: -4.31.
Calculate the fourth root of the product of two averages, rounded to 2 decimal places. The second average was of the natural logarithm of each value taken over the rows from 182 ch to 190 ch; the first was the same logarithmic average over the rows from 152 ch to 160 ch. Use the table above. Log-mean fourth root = 1.19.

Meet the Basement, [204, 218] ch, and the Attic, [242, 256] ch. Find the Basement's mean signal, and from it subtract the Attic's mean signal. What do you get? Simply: -0.1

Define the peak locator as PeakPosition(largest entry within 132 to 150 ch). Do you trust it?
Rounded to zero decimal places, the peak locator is 139 ch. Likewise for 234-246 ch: 245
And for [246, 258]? 251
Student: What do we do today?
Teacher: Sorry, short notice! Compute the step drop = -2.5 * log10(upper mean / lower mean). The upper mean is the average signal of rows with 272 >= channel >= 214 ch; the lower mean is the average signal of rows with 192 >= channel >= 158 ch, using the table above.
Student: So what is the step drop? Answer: -0.17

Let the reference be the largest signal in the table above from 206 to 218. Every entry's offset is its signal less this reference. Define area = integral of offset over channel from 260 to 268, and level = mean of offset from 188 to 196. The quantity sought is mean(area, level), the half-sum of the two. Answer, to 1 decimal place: -1.2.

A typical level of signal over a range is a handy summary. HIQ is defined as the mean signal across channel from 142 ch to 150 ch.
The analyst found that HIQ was 4.53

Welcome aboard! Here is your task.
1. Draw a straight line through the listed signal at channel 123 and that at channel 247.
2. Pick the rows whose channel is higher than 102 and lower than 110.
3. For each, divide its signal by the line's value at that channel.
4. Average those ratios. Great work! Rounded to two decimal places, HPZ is 1.07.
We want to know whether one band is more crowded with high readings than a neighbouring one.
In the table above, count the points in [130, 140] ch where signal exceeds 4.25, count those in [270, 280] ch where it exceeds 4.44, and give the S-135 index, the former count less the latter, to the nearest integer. 2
